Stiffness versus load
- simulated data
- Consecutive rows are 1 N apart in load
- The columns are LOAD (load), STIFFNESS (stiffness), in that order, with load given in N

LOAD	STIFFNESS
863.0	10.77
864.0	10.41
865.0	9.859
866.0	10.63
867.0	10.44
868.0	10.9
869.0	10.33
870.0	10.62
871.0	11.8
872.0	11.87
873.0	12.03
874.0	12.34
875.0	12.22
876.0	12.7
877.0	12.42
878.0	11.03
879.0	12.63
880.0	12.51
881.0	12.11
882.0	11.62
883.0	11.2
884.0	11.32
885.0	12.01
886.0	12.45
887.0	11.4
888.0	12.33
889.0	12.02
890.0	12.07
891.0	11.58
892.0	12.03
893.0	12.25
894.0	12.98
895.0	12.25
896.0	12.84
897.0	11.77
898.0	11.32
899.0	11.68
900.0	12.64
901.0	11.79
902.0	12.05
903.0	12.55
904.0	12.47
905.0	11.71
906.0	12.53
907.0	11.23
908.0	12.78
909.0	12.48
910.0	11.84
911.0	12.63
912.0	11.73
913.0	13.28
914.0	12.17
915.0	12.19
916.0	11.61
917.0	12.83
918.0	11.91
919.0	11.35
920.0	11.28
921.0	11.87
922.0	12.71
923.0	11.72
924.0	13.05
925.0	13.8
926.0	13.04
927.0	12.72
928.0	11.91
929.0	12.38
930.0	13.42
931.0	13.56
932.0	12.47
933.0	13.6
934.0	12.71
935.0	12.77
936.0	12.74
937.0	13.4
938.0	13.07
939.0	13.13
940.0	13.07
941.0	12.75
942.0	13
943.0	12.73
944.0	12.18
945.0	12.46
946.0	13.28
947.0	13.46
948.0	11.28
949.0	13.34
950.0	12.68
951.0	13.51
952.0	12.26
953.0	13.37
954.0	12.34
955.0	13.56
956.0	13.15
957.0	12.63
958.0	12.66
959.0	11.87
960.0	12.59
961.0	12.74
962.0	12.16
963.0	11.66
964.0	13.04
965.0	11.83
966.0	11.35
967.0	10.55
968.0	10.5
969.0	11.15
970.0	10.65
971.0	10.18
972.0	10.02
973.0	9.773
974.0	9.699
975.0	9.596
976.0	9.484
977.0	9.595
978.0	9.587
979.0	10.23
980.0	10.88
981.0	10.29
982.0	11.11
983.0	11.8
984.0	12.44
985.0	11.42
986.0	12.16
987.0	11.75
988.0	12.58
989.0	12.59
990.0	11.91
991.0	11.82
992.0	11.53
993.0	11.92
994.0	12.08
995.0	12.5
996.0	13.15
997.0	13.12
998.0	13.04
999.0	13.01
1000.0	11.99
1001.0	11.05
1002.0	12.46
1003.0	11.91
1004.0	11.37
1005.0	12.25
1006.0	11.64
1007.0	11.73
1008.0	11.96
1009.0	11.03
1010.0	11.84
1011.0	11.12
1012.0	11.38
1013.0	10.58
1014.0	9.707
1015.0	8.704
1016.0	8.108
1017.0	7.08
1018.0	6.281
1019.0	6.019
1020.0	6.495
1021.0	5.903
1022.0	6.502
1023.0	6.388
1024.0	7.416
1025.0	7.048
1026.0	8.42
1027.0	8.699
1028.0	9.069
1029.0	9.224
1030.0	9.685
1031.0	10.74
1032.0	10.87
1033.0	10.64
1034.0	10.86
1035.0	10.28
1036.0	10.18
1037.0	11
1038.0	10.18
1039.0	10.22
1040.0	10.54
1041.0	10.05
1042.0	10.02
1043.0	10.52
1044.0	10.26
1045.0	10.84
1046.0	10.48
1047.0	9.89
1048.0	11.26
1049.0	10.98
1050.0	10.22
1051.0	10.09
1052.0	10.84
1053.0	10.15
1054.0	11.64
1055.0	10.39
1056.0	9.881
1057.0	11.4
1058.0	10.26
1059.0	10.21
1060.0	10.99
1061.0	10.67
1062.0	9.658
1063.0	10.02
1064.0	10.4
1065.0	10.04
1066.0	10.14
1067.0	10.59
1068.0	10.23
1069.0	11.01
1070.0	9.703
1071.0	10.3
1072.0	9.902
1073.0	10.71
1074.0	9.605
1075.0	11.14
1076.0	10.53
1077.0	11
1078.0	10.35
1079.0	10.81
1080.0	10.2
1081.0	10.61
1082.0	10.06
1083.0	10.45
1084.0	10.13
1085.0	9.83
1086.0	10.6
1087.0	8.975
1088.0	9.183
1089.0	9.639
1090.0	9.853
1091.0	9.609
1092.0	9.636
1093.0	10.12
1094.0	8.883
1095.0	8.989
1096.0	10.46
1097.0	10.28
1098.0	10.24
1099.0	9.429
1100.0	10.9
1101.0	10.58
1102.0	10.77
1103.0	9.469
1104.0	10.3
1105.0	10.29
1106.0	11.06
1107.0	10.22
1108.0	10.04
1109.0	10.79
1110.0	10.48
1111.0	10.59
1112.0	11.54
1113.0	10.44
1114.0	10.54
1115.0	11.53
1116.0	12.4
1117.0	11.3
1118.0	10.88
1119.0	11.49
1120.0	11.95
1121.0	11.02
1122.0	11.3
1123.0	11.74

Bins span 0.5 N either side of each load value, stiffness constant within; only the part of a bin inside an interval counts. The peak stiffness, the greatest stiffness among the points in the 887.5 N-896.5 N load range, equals 12.98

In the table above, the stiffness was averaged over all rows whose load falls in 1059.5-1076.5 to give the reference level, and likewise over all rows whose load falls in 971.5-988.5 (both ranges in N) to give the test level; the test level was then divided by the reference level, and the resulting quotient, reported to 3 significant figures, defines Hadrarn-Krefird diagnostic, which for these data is 1.04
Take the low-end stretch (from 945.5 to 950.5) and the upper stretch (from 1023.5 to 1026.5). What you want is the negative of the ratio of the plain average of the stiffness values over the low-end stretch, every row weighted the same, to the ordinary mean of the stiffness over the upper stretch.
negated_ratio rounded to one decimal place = -1.7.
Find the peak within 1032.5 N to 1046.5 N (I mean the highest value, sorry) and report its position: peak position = 1037.0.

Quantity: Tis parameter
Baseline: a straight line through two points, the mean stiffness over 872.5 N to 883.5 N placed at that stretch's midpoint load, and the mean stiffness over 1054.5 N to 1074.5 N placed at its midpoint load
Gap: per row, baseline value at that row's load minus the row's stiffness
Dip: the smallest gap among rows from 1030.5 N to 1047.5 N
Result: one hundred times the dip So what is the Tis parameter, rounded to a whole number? -43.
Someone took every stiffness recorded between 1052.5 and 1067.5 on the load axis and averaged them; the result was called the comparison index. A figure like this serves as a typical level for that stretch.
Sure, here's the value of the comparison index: 10.4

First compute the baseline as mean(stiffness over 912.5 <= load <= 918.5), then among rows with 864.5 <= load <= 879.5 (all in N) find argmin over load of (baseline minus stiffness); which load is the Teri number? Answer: 876.0 N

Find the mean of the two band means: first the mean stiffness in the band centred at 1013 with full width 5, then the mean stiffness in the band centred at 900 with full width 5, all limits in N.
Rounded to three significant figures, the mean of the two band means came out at 11.1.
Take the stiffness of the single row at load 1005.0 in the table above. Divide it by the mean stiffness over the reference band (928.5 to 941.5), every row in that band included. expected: 0.94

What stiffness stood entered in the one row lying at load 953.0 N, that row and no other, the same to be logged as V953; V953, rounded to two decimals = 13.37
